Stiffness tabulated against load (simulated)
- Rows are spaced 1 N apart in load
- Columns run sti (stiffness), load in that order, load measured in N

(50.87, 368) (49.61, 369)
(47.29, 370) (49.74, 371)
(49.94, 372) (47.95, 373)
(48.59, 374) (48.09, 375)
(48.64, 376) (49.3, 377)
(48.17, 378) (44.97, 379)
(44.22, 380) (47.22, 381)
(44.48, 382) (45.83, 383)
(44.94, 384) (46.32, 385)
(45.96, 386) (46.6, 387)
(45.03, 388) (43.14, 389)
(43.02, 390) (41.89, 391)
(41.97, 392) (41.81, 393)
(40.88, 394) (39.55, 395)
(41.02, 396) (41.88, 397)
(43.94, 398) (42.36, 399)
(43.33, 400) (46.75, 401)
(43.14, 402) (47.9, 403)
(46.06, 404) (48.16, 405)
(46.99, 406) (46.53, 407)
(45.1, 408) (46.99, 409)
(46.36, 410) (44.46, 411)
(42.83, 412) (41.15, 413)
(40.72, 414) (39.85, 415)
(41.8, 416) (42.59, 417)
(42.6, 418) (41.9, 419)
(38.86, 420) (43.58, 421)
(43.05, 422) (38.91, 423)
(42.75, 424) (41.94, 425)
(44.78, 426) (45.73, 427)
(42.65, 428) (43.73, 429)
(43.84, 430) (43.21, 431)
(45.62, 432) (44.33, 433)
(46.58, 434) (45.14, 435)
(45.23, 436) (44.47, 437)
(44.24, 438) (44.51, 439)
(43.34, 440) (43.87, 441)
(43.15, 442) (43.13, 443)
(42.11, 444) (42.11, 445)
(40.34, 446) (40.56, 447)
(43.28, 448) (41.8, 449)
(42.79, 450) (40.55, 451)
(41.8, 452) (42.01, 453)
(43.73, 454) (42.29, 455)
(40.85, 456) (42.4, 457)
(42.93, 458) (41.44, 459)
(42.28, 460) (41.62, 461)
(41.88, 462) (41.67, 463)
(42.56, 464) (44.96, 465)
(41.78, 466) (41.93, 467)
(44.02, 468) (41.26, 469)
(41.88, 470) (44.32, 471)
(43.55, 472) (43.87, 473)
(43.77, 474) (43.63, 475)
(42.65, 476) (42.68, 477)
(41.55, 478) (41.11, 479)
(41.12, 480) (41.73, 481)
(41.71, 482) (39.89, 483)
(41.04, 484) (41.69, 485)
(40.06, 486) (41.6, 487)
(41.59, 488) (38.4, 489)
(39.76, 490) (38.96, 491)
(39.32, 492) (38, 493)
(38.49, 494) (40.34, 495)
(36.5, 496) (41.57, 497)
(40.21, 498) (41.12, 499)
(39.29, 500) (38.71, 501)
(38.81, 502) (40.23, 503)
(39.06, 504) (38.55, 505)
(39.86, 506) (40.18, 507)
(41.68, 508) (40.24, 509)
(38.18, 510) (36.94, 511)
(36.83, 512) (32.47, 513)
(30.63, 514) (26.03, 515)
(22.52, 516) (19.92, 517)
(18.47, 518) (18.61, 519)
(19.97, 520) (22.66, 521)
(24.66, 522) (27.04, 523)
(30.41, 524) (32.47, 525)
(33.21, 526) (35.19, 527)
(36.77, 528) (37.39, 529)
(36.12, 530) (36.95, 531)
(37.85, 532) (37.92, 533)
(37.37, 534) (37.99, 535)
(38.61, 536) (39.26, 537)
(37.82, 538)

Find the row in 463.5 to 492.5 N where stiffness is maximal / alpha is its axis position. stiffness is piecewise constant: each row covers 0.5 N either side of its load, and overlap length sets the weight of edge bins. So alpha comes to 465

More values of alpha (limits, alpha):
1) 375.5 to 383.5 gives 377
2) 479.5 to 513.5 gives 481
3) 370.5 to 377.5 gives 372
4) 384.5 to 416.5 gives 405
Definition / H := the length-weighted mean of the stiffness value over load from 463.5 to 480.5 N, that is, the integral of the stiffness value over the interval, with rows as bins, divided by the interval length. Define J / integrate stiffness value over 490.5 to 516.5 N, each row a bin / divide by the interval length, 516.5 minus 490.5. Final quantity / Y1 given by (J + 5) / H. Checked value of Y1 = 0.99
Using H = 43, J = 37.5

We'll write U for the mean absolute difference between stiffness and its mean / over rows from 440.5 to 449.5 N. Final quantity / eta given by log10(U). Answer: -0.01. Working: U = 0.97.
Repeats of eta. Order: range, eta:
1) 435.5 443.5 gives -0.21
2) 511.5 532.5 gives 0.79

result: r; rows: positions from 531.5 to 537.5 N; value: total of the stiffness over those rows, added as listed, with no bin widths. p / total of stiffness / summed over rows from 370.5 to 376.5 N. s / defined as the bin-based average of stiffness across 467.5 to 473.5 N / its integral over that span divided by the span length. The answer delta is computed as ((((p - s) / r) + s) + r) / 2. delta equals 137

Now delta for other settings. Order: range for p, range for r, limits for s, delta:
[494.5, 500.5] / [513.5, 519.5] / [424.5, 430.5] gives 91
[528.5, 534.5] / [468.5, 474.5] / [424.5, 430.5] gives 152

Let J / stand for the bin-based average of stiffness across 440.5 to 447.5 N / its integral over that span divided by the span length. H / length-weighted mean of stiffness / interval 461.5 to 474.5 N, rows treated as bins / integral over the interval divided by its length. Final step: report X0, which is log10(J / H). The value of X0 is -0.01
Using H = 42.9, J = 42.2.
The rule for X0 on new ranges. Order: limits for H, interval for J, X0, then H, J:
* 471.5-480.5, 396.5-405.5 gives 0.02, 42.7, 44.8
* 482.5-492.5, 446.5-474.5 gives 0.02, 40.2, 42.4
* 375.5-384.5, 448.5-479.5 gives -0.04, 46.4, 42.4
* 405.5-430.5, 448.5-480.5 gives -0.01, 43.2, 42.4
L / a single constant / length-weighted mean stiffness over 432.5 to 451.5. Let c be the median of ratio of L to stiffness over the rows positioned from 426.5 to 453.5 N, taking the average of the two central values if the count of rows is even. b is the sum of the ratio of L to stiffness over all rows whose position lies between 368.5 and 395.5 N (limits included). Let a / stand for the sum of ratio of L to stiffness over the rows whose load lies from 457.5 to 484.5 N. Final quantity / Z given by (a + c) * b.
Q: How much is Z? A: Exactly 733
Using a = 27.6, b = 25.6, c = 1.00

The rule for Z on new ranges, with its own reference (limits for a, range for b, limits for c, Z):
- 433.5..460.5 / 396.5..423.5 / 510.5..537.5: 768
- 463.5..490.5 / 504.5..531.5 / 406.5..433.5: 1137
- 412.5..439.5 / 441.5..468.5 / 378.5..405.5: 778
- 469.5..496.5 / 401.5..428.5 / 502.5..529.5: 800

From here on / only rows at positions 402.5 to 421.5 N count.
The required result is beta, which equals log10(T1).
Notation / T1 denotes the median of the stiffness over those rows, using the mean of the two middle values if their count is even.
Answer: 1.639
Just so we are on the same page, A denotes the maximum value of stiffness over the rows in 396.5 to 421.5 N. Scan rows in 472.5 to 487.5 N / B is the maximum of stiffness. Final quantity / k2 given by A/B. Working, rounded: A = 48.16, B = 43.87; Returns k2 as 1.10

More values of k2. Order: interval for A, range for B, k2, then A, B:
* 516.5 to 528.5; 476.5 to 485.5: 0.86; 36.77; 42.68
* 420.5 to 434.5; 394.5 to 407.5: 0.97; 46.58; 48.16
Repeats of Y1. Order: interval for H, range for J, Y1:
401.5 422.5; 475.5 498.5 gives 1.04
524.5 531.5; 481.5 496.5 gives 1.26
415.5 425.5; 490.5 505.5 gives 1.06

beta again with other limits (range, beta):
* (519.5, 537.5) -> 1.562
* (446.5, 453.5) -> 1.621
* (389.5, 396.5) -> 1.621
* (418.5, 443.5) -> 1.641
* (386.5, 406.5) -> 1.635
